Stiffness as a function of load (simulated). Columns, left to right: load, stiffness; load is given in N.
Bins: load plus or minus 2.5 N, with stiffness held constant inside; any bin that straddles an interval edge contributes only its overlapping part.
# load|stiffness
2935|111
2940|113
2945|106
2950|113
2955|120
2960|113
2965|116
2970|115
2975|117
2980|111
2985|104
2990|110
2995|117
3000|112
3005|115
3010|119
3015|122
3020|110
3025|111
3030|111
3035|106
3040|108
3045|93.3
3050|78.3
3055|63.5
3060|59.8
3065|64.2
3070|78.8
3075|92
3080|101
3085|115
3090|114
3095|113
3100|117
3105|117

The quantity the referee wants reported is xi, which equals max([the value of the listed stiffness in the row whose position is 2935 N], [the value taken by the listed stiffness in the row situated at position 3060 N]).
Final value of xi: 111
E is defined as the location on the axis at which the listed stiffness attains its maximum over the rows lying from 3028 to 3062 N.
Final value 3030 N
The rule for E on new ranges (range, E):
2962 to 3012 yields 3010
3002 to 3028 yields 3015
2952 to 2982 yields 2955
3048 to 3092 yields 3085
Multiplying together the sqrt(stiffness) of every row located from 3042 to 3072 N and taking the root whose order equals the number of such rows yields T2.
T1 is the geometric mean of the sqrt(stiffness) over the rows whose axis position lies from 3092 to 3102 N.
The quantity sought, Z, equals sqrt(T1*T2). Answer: 9.5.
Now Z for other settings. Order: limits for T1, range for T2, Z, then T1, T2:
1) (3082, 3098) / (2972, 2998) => 10.6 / 10.7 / 10.57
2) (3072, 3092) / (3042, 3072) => 9.3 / 10.2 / 8.49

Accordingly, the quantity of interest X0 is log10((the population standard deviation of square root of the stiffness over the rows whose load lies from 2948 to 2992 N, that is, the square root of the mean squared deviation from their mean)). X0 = -0.69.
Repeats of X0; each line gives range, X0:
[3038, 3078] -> -0.05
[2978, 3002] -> -0.70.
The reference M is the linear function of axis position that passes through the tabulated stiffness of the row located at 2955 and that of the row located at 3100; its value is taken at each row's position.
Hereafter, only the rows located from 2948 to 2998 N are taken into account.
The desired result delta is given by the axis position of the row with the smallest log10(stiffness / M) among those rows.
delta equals 2985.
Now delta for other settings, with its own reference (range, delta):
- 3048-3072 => 3060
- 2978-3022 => 2985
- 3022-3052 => 3050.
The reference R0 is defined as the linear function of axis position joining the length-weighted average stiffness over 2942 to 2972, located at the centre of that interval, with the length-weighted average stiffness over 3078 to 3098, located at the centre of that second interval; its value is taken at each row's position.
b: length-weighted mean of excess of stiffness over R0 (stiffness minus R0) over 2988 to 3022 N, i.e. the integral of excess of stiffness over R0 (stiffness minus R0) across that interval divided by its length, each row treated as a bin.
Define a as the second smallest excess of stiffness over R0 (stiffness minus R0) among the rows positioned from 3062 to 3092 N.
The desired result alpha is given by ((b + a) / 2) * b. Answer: -35.2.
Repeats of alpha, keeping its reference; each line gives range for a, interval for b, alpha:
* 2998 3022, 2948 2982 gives 0.4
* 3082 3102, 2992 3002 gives 3.0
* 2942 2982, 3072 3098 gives 15.7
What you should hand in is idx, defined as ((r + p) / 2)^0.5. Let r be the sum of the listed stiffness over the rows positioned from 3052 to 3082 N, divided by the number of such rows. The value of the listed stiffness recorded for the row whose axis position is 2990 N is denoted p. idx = 9.7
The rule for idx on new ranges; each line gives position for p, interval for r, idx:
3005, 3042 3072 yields 9.7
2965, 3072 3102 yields 10.6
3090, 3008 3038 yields 10.7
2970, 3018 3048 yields 10.5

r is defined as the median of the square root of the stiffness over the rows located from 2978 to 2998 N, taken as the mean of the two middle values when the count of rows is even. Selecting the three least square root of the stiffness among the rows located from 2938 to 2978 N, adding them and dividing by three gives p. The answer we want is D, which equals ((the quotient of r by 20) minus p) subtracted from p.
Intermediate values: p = 10.5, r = 10.51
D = 20.5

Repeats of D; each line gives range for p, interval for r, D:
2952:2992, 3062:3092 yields 20.3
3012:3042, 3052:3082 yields 20.4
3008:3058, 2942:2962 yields 17.1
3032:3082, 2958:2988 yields 15.3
